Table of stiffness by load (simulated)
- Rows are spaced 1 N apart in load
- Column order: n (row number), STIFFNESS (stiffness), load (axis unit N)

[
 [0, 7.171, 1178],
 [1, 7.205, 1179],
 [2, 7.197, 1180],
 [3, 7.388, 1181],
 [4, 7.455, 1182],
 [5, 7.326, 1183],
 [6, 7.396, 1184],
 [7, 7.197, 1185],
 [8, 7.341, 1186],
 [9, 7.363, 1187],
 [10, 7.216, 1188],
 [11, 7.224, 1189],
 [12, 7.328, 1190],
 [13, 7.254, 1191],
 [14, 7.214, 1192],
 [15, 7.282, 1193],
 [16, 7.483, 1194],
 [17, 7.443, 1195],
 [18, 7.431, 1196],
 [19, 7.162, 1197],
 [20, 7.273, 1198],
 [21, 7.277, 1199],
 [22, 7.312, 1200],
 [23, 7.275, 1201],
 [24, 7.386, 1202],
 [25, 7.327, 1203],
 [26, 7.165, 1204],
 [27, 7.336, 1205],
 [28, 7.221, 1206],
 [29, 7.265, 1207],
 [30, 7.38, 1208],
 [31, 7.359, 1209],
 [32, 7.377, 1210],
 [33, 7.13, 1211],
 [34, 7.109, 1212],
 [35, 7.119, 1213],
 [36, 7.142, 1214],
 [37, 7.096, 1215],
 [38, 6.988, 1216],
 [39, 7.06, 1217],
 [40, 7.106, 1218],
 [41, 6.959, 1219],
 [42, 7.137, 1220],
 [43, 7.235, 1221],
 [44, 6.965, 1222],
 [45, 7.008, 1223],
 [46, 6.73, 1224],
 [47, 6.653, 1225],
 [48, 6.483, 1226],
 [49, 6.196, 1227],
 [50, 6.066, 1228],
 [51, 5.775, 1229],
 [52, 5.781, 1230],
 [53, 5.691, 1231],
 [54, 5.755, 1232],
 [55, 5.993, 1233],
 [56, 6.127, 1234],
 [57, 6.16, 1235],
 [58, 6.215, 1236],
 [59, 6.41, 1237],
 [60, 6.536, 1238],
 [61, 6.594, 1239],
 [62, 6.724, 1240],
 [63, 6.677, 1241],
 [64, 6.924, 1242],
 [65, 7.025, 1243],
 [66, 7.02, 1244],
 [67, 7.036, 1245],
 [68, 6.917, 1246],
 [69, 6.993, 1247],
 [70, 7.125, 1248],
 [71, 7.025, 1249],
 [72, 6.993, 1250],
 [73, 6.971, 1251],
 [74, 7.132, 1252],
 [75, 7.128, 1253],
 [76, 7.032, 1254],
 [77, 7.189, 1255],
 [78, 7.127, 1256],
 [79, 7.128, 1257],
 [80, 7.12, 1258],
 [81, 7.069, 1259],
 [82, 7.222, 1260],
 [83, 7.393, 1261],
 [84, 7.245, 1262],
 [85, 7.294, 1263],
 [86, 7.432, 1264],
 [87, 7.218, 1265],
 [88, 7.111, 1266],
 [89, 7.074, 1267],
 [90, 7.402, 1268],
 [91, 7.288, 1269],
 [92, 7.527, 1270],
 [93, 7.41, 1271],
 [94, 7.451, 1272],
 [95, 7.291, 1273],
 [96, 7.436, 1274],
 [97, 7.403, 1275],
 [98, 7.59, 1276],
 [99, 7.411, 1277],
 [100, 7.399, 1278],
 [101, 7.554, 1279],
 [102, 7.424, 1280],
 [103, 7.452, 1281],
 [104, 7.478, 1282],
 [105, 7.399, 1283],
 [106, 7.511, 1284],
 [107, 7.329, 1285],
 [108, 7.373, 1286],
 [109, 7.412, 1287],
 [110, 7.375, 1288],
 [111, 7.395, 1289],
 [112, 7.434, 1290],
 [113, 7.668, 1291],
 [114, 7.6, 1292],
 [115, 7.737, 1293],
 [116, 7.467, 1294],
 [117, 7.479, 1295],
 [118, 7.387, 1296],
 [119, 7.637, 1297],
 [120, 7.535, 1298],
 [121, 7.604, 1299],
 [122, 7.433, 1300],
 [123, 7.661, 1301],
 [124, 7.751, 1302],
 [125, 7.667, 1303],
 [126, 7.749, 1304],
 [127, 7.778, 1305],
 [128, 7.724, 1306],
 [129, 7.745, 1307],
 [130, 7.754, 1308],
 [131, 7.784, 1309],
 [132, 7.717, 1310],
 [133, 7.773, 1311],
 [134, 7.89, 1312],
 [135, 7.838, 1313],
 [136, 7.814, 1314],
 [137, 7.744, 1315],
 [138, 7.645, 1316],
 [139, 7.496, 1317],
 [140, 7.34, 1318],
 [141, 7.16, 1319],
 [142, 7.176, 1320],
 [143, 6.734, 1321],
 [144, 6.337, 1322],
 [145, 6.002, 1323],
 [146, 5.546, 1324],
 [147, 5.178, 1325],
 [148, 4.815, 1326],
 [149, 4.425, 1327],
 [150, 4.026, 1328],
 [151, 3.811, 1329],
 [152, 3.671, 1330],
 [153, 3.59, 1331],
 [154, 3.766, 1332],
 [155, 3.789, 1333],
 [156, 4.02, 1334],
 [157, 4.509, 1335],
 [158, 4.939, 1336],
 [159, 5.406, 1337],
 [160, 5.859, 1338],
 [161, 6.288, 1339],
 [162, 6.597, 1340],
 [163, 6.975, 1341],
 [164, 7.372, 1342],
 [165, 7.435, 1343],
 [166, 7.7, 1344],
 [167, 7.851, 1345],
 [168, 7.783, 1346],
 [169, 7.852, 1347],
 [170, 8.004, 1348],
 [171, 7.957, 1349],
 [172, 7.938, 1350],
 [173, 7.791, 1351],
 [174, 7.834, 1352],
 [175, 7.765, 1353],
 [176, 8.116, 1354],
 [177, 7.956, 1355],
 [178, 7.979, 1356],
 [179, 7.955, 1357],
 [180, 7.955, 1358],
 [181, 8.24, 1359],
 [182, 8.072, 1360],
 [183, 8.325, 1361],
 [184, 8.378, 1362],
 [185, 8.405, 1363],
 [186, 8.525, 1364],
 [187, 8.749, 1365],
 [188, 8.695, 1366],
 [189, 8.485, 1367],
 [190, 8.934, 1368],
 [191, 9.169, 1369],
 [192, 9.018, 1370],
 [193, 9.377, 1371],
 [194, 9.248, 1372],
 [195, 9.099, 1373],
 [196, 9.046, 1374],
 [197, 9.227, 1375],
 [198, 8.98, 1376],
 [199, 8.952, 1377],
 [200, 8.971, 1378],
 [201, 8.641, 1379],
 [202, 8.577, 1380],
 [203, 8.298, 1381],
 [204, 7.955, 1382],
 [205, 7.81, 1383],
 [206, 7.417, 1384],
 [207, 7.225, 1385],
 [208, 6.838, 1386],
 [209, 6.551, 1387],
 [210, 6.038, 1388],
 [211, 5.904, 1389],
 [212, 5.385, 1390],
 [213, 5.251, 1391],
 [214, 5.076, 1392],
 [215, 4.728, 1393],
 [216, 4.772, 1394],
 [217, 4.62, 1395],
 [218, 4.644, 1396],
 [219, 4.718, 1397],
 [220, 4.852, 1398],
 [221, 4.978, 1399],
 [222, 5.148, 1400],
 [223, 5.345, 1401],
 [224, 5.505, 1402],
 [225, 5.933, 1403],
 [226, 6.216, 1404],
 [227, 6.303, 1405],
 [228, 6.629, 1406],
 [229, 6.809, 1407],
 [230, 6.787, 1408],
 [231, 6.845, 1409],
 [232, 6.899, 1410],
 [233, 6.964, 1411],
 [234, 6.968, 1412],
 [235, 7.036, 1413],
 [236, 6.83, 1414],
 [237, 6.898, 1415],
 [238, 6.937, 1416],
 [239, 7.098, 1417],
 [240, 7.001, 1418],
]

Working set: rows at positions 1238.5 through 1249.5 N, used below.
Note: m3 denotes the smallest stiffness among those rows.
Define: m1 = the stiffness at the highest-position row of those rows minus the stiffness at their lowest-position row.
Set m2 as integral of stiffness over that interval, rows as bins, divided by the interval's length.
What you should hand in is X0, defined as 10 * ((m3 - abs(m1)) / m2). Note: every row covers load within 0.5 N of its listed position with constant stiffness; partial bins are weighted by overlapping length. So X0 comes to 8.9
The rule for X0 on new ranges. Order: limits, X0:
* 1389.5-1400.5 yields 8.9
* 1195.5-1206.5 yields 9.5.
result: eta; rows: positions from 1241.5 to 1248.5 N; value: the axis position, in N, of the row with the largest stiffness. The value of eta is 1248 N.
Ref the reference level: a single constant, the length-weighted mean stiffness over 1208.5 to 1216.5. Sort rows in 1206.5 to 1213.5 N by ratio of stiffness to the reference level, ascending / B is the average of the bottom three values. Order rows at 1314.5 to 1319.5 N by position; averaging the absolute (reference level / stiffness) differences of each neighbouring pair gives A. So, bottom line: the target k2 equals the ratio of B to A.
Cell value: 53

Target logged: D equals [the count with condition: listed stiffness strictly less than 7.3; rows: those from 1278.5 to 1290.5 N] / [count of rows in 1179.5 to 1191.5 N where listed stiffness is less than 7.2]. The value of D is 0.0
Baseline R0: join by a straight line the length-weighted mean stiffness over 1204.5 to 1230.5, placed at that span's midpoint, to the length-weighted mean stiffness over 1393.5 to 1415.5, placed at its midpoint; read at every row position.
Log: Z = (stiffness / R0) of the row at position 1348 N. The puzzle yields 1.28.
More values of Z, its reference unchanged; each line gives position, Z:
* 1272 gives 1.12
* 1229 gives 0.84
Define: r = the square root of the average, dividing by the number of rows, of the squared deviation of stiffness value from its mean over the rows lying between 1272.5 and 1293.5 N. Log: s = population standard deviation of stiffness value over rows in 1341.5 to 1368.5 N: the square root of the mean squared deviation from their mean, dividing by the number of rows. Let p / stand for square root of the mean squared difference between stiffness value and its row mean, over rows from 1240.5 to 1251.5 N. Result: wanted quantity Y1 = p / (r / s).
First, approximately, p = 0.11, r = 0.11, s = 0.4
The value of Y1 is 0.4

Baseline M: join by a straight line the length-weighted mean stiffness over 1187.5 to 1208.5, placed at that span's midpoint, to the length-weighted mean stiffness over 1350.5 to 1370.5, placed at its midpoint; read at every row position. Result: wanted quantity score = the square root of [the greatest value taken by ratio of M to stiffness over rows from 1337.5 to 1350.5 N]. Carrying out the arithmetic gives 1.18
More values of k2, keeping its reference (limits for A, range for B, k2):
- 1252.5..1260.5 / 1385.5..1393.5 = 66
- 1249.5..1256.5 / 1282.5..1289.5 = 86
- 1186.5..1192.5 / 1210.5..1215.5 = 98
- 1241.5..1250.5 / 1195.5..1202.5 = 95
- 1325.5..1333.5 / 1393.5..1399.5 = 7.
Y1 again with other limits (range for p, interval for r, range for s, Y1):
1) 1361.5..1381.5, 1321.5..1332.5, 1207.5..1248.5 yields 0.2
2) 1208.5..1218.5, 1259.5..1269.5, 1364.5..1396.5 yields 1.7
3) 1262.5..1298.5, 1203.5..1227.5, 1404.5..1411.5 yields 0.1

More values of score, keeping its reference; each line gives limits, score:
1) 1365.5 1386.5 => 1.11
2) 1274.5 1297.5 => 1.03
